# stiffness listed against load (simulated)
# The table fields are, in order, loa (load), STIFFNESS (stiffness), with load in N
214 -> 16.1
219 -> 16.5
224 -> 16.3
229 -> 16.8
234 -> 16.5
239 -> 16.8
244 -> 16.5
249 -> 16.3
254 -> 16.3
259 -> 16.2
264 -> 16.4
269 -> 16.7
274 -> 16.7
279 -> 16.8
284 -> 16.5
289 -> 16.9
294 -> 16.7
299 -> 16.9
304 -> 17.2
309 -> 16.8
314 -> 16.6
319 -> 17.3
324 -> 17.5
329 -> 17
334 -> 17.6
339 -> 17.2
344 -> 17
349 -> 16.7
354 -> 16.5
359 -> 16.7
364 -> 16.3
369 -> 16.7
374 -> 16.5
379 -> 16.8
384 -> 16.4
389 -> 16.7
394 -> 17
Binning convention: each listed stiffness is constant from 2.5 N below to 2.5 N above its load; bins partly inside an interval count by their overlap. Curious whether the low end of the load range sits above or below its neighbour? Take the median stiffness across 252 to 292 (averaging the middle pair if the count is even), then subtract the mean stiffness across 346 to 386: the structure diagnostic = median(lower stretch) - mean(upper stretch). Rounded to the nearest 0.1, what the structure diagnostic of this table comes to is 0.0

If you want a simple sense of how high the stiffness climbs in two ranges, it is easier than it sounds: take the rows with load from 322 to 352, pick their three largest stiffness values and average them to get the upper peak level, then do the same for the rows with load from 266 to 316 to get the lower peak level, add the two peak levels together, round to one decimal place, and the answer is 34.4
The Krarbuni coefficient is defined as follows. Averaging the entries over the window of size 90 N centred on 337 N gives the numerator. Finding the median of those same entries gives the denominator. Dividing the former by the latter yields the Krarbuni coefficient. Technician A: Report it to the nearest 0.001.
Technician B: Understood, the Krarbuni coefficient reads 1.005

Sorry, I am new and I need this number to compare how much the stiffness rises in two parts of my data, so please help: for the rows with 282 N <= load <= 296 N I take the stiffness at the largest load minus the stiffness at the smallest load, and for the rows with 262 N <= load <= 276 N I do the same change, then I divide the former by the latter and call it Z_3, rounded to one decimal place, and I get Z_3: 0.7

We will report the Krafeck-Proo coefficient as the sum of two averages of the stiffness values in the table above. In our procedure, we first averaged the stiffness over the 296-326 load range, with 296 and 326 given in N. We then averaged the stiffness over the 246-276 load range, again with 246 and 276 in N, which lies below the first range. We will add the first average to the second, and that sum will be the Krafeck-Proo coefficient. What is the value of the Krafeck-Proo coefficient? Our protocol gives 33.5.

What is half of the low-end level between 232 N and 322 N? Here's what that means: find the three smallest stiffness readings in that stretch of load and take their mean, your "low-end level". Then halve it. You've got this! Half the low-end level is 8.133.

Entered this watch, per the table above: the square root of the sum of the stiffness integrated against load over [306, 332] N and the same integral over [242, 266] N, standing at 28.9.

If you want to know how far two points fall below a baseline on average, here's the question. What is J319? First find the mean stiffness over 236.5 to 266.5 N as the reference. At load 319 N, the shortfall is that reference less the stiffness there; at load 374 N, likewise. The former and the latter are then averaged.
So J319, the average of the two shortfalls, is -0.5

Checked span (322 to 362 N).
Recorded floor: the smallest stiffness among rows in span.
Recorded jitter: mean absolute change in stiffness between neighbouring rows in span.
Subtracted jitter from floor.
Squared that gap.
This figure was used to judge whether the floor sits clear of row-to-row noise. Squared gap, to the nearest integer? 261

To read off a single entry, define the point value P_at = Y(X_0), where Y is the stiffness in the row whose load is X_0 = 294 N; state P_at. 16.7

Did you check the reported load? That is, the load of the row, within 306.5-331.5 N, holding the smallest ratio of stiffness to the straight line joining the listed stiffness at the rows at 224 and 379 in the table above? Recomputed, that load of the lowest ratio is 314 N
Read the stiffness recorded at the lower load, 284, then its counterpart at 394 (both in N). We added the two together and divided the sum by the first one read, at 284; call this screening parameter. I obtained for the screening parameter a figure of 2.03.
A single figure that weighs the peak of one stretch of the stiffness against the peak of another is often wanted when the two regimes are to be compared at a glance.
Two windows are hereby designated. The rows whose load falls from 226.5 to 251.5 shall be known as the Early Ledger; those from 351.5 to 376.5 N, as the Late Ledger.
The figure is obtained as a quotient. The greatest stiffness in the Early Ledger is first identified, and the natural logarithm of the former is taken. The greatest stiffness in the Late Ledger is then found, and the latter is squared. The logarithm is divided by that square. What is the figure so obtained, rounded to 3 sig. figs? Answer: 0.0101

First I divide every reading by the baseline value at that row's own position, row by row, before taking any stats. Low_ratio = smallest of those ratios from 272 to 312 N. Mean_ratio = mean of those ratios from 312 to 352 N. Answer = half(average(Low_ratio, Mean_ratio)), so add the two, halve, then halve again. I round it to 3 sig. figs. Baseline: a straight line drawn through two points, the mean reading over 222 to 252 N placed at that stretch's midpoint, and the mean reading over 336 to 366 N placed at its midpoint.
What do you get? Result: 0.504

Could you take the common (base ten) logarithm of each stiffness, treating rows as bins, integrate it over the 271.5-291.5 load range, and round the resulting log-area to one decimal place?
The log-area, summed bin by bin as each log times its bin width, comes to 24.5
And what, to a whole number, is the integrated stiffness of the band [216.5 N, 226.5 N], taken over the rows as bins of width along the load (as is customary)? 164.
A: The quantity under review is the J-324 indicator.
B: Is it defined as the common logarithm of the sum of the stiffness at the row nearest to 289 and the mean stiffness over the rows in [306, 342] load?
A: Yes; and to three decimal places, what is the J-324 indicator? 1.532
